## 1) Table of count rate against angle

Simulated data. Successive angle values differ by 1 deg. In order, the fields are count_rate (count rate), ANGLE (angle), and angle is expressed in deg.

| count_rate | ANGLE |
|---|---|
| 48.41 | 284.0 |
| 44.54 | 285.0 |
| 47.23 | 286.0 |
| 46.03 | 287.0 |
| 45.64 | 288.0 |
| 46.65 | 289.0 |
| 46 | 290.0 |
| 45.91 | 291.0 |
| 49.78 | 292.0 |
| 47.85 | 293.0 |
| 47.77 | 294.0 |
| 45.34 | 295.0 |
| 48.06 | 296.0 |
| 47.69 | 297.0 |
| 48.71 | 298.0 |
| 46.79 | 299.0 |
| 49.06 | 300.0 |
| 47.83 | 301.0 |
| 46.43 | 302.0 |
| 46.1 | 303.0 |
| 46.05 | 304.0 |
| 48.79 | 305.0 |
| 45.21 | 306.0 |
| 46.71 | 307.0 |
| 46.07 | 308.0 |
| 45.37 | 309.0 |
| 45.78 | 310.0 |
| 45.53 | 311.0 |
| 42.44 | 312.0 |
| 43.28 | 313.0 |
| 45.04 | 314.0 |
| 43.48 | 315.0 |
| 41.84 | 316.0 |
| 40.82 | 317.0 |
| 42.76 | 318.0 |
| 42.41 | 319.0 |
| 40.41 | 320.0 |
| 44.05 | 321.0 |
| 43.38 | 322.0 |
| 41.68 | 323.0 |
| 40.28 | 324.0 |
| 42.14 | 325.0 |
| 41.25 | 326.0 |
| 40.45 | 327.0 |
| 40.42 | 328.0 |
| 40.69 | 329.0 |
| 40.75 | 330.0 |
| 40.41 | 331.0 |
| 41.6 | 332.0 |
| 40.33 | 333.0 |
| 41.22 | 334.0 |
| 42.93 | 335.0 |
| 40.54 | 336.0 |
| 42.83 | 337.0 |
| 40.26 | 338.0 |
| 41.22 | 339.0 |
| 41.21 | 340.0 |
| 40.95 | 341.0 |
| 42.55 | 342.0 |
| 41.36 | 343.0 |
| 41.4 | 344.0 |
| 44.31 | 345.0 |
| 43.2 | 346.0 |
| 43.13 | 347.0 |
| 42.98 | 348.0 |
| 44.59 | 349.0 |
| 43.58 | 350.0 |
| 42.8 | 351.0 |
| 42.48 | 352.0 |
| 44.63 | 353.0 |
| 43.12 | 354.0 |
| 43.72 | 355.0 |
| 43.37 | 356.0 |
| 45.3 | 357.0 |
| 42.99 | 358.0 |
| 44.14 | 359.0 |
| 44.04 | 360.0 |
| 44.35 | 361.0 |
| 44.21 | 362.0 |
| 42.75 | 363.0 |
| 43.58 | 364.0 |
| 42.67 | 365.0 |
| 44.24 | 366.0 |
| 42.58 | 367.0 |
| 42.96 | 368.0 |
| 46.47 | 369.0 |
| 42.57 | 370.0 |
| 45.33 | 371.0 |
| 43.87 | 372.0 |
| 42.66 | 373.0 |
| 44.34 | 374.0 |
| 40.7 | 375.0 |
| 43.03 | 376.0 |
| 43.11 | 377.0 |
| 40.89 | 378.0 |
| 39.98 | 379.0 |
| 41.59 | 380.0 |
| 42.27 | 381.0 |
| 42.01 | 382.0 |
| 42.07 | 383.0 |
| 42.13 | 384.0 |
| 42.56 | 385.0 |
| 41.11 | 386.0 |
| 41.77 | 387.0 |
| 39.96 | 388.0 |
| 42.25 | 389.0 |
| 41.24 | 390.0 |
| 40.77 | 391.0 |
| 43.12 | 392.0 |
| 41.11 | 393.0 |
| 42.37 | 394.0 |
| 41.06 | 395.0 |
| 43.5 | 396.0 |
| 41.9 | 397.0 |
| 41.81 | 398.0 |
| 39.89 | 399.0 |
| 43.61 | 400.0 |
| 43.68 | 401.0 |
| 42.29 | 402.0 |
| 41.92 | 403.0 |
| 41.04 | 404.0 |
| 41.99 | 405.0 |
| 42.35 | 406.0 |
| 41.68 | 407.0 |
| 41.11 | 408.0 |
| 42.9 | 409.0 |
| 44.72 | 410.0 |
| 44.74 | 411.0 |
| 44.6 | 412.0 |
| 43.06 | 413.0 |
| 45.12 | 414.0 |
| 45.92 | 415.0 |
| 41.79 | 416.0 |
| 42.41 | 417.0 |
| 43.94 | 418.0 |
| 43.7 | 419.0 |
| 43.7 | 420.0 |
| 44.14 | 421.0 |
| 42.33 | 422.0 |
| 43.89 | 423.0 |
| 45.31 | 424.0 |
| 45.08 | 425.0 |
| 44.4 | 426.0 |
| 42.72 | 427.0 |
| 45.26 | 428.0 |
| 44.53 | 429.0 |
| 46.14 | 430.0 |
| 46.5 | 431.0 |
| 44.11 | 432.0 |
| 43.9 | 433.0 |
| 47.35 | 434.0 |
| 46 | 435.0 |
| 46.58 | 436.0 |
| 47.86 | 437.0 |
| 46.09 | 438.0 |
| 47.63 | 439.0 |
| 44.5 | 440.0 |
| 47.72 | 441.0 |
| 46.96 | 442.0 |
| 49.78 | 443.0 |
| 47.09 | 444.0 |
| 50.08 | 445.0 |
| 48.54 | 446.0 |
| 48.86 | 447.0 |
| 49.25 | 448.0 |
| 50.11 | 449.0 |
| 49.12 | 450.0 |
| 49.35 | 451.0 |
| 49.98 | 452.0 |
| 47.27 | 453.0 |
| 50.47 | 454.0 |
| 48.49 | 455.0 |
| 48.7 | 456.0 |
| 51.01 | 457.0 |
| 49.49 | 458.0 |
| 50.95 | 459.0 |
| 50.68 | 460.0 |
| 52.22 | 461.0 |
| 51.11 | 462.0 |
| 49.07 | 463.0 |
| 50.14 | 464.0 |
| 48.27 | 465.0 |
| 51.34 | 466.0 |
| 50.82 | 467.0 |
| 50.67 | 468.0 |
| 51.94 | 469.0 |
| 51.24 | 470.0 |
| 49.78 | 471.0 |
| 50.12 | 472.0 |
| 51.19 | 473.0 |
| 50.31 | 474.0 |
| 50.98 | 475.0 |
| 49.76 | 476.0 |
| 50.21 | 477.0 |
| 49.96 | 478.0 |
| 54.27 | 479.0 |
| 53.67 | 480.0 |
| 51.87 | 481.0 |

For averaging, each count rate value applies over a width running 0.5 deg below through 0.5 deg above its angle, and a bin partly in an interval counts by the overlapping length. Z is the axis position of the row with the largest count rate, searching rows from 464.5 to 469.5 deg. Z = 469.0 deg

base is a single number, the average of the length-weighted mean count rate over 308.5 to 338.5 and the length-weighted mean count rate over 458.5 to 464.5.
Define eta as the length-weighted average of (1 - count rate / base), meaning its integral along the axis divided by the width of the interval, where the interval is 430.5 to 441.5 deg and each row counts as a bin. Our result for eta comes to 0.00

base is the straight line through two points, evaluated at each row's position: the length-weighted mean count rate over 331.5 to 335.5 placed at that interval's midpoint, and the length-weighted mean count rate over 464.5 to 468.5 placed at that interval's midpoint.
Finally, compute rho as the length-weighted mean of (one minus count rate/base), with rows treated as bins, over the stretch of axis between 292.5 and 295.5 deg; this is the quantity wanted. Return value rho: -0.21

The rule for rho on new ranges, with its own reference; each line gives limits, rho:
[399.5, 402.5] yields 0.06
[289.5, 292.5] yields -0.22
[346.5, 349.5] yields -0.03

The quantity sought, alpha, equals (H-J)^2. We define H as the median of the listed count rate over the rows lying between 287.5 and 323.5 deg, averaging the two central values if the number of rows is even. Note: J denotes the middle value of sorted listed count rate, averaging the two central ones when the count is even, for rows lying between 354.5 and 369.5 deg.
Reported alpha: 5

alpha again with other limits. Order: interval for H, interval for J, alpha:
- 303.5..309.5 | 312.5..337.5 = 20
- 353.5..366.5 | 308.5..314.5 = 2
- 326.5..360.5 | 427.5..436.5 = 11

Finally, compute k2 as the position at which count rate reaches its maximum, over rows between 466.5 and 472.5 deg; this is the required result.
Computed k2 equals 469.0 deg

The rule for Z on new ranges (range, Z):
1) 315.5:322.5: 321.0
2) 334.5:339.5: 335.0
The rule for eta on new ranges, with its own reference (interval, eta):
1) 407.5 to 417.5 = 0.06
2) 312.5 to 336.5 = 0.10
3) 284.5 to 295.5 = 0.00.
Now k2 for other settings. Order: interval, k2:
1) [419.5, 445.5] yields 445.0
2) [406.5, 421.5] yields 415.0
